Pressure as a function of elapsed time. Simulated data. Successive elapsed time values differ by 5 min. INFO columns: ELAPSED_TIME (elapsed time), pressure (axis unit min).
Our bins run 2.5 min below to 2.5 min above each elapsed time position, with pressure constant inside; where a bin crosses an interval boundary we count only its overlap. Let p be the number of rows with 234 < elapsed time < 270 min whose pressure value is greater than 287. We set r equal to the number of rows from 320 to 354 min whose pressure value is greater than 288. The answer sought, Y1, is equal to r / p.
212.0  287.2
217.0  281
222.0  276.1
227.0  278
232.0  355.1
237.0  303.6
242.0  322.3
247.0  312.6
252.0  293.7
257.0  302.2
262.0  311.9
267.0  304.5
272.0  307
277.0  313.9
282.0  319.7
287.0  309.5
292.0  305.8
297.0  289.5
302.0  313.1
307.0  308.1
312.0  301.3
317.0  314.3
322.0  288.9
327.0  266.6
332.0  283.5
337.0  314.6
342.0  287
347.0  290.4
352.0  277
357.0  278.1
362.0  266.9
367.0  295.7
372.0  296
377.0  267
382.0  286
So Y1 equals 0.4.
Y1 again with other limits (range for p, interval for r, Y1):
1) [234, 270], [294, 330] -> 0.9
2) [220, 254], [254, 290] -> 1.4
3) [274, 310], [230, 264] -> 1.0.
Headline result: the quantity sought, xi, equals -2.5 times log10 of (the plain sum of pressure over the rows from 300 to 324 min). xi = -7.96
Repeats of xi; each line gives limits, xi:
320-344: -7.90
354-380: -7.87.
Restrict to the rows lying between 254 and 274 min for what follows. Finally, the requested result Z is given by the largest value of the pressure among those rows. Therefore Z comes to 311.9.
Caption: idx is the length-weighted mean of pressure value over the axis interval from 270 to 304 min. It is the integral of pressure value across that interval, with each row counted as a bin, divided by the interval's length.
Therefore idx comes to 308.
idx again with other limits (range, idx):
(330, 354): 291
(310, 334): 291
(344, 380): 282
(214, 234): 296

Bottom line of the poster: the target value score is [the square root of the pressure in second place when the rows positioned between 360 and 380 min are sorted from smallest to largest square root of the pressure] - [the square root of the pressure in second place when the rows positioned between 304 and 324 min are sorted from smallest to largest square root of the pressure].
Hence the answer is -1.0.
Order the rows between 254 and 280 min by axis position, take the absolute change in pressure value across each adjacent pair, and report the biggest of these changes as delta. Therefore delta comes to 9.7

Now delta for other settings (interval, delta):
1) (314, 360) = 31.1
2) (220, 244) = 77.1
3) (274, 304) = 23.6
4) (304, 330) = 25.4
